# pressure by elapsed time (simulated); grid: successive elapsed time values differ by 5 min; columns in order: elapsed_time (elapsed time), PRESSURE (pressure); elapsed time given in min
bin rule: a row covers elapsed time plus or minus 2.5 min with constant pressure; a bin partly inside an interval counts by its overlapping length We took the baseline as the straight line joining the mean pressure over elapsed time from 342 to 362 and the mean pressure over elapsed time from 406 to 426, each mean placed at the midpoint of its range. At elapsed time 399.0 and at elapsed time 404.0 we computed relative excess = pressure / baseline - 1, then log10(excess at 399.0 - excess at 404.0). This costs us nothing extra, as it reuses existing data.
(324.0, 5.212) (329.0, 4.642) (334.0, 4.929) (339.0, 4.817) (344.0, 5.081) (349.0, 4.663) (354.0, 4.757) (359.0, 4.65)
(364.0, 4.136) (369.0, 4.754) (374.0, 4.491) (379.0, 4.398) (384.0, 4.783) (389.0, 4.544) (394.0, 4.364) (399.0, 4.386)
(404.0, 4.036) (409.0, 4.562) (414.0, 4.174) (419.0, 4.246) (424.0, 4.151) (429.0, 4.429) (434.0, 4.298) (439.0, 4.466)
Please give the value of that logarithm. -1.15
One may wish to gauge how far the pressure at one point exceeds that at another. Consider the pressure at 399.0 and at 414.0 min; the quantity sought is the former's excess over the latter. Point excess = 0.2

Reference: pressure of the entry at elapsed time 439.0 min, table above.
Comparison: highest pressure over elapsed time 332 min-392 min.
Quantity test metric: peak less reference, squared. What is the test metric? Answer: 0.38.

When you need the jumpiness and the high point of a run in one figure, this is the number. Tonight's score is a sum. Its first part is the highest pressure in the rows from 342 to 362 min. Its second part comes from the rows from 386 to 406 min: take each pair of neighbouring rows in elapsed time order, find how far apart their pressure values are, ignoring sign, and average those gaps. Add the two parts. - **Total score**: 5.3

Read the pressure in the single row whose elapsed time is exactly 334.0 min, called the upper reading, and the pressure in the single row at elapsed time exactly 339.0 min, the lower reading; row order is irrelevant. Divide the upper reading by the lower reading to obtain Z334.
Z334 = 1.02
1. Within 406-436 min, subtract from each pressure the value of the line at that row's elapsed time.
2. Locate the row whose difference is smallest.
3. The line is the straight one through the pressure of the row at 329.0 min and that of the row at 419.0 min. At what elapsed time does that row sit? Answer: 414.0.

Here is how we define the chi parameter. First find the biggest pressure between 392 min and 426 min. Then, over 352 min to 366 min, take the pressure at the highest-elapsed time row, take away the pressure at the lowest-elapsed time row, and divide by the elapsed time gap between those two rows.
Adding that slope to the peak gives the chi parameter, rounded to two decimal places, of 4.50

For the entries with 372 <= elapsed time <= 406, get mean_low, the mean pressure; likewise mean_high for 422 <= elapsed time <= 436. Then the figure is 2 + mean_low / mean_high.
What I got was 3.032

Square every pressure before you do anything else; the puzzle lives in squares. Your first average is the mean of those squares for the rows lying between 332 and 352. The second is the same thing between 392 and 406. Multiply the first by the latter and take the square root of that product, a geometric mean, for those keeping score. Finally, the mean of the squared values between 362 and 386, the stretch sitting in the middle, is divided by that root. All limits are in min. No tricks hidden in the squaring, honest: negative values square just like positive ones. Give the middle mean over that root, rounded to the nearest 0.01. 0.98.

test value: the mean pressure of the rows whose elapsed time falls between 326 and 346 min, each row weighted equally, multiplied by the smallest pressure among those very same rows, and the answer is 22.6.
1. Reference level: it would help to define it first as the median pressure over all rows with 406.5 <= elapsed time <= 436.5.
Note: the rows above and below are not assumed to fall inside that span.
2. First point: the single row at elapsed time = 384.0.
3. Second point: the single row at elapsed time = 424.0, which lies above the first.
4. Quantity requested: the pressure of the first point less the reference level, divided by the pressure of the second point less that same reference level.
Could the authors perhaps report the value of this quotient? -4.2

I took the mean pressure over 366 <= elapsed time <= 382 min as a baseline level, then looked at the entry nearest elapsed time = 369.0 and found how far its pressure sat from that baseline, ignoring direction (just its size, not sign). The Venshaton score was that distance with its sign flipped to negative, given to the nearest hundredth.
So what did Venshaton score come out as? -0.21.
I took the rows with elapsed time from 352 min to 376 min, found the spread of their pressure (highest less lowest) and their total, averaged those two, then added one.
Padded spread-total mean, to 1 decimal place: 12.7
